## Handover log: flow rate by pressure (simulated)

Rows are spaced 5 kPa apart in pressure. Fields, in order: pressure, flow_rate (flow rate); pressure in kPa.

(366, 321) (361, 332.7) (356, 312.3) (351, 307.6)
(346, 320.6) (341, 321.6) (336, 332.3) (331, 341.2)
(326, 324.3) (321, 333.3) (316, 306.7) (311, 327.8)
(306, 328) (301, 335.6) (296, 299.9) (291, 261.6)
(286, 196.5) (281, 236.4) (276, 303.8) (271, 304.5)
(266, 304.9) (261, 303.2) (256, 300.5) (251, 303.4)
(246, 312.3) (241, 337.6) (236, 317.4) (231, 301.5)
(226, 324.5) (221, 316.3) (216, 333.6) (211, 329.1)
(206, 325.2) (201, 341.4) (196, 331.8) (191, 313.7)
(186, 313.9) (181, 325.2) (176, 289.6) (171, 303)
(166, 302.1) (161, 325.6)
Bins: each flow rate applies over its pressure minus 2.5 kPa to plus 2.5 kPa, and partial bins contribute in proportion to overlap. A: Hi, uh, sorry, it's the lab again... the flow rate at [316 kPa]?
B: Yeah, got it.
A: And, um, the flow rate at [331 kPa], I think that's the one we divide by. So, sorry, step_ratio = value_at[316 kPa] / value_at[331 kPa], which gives 0.90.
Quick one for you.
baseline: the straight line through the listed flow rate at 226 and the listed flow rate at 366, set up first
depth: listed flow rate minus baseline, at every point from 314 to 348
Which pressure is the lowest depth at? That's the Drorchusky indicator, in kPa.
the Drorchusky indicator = 316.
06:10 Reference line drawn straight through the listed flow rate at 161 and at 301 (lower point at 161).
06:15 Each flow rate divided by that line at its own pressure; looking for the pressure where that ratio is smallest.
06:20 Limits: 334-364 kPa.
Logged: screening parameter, 351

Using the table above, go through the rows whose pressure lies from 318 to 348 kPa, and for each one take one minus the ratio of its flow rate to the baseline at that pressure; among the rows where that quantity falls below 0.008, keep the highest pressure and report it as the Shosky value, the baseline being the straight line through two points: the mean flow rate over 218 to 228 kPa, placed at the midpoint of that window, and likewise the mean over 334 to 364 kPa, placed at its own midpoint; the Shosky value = 346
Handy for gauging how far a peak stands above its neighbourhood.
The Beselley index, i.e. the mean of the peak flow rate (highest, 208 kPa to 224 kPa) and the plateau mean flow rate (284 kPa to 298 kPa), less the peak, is -40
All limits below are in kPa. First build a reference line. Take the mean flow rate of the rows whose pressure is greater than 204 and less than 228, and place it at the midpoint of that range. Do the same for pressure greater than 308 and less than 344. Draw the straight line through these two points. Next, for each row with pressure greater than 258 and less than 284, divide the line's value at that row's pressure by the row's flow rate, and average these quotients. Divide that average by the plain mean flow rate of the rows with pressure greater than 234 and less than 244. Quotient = 0.0035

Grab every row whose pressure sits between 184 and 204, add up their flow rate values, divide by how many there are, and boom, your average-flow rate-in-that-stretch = 325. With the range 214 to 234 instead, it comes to 319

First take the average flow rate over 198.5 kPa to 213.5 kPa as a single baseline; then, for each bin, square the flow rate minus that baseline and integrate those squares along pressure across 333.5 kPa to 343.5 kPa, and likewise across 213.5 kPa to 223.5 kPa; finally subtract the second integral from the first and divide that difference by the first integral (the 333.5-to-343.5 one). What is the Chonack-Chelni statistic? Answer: -1.3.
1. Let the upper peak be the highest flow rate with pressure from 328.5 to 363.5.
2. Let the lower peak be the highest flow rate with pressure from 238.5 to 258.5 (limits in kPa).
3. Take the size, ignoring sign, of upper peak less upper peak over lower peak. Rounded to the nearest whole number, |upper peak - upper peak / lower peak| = 340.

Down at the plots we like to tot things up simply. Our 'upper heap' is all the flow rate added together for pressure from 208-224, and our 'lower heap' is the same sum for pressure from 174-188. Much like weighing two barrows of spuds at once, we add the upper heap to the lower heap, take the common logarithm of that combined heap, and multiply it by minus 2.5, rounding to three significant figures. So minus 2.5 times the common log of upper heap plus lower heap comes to -8.20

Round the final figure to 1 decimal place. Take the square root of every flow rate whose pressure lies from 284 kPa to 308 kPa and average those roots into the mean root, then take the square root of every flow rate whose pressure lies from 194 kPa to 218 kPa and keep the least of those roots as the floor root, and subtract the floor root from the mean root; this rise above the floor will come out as -1.2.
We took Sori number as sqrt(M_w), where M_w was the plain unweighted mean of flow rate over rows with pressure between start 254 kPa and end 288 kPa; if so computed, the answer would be 16.7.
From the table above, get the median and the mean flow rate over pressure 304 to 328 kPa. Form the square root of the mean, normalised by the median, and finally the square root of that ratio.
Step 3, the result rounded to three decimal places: 0.234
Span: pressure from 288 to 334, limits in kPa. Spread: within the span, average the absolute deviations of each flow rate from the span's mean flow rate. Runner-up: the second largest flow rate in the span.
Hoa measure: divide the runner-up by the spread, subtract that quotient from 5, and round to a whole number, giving -13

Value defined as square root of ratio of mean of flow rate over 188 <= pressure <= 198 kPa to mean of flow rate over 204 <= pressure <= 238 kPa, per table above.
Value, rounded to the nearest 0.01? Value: 1.00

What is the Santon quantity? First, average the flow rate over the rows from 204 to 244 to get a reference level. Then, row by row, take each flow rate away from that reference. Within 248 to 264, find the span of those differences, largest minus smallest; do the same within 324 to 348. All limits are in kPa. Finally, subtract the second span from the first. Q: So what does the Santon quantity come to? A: -18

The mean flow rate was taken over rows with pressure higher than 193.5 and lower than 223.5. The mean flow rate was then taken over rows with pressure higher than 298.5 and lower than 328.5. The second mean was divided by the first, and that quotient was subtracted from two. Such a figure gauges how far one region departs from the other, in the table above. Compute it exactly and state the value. 1.01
